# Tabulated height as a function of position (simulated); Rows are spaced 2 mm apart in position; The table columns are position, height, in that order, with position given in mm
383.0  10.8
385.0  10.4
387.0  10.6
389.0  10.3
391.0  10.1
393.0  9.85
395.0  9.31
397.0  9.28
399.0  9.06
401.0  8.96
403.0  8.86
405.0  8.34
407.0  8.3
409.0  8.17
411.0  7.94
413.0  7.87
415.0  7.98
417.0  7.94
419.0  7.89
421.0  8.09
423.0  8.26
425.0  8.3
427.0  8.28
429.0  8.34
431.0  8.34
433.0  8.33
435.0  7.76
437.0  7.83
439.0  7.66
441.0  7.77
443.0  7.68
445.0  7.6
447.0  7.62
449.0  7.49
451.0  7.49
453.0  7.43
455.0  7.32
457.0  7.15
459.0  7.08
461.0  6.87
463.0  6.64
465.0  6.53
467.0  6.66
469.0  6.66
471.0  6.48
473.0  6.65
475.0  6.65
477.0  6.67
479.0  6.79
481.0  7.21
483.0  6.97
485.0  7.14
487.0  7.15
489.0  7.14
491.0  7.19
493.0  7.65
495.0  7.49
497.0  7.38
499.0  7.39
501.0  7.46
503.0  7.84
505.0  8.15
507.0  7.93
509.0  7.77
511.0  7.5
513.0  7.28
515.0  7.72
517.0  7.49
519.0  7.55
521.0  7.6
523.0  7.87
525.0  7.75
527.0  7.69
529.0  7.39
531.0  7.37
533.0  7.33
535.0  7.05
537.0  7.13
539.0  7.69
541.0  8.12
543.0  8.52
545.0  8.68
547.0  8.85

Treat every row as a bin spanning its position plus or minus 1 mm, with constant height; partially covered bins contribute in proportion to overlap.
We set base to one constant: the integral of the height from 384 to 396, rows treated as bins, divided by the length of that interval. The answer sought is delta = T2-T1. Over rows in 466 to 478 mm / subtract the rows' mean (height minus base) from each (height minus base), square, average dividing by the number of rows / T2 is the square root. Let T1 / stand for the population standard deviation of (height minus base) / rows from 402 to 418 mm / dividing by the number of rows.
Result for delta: -0.2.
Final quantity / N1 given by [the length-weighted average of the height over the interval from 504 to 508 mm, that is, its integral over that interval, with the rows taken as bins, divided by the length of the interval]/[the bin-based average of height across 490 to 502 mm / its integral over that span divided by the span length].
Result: 1.08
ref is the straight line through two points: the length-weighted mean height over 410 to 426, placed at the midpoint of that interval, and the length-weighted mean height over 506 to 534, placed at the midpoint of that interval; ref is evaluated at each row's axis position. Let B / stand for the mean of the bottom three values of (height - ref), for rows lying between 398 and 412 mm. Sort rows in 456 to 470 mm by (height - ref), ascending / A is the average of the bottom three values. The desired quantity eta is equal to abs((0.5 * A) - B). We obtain 0.67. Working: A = -1.2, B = 0.1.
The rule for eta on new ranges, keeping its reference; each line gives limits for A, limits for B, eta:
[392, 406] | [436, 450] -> 0.65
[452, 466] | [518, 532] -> 0.45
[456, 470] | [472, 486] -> 0.52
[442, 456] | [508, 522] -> 0.04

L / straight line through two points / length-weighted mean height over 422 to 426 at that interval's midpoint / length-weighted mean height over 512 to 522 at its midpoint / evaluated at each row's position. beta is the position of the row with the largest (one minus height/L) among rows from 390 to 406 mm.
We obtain 405.0 mm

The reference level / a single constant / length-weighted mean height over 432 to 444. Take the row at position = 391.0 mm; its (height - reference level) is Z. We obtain 2.3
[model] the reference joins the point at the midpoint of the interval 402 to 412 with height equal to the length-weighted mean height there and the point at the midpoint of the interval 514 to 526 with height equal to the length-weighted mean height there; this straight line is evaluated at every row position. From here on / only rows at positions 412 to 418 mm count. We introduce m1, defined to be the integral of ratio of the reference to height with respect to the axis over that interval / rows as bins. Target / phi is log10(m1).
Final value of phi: 0.8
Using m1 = 6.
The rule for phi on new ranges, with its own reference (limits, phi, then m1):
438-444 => 0.8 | 6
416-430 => 1.2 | 14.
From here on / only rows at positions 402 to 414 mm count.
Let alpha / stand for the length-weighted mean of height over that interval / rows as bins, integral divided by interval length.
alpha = 8.25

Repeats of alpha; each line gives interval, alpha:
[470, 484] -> 6.77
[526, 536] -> 7.37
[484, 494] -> 7.25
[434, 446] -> 7.72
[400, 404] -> 8.91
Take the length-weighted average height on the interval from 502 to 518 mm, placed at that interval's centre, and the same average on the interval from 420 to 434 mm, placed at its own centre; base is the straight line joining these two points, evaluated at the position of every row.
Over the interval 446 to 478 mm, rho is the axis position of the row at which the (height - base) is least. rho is 471.0 mm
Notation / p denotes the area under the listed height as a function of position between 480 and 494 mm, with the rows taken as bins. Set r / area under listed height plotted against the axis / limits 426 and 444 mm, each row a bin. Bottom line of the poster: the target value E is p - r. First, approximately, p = 101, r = 144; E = -43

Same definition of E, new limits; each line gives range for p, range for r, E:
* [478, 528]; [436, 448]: 282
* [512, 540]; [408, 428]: 48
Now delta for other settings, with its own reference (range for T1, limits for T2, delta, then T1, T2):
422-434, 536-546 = 0.5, 0.03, 0.57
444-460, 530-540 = 0.0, 0.19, 0.22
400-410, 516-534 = -0.1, 0.32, 0.17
